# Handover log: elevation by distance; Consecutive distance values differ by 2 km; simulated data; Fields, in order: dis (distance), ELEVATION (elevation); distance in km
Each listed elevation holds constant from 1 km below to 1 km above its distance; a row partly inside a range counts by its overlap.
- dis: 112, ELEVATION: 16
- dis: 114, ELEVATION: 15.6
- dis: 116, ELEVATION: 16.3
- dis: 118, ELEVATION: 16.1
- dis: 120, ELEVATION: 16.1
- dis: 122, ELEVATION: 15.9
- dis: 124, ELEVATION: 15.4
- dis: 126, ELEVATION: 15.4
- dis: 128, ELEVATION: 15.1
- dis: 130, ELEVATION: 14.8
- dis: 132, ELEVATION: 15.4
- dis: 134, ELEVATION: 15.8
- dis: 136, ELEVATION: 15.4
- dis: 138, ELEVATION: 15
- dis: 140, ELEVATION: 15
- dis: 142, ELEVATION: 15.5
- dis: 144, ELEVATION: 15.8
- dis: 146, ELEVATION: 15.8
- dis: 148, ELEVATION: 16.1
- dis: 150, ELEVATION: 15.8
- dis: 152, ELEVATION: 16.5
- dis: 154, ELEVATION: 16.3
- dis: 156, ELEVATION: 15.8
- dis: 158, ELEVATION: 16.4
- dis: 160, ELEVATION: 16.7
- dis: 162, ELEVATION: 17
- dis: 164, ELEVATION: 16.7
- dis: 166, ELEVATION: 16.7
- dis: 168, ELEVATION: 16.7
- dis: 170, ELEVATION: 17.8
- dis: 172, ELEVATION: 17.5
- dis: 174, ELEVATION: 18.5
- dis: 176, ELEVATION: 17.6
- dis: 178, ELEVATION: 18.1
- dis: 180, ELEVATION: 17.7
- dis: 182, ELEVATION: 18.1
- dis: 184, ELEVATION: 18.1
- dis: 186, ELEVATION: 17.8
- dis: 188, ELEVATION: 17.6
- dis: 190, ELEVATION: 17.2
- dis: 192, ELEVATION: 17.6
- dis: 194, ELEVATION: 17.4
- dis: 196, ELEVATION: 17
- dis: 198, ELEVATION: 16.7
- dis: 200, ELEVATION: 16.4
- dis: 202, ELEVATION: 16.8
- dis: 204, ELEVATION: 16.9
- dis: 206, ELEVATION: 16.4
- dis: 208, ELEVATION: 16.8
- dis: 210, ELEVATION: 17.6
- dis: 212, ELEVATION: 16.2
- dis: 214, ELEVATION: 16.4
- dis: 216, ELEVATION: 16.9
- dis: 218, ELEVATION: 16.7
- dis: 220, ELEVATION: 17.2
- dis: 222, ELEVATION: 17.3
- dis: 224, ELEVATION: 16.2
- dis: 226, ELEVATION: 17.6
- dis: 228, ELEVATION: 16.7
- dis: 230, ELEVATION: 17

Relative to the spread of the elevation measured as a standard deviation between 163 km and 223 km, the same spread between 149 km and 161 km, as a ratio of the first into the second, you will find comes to 0.6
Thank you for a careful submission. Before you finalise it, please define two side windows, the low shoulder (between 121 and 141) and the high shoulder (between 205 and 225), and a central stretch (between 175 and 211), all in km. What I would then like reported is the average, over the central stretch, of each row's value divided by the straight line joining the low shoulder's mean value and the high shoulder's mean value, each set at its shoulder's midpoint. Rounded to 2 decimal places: 1.06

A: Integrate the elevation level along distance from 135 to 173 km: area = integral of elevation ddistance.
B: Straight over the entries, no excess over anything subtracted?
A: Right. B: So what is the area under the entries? 617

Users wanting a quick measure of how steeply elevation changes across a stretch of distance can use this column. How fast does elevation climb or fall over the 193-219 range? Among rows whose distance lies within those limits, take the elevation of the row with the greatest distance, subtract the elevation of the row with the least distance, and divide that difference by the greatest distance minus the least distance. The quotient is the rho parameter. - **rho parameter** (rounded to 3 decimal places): -0.029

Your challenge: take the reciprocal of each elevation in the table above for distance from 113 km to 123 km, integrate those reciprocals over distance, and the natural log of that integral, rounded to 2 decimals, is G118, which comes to -0.47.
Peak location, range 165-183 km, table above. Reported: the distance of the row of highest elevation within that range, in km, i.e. 174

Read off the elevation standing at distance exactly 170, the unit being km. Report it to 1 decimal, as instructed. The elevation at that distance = 17.8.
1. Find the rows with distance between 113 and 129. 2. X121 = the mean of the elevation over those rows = 15.7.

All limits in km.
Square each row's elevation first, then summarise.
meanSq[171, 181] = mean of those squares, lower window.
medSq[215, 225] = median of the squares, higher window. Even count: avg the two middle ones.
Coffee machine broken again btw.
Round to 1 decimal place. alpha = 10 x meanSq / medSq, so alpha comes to 11.2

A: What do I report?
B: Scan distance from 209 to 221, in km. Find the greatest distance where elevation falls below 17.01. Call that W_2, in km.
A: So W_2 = 218 km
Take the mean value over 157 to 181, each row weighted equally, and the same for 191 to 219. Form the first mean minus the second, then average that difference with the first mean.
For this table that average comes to 8.9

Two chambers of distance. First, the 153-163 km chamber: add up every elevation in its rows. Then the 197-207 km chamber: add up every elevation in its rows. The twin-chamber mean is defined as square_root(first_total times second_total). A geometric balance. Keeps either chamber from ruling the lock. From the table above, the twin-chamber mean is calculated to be 82.70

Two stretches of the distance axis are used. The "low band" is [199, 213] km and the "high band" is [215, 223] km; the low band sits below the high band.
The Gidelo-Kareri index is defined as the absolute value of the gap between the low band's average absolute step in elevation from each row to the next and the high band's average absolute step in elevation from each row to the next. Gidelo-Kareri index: 0.33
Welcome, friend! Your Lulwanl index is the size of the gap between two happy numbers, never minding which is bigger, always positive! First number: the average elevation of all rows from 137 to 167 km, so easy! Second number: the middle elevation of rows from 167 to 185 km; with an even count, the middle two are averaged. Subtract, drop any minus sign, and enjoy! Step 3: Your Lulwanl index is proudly 1.7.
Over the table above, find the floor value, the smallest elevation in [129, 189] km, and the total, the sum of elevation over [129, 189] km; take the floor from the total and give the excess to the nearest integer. 483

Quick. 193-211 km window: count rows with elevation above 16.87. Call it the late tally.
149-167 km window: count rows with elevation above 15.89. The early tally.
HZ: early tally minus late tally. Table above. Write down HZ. 3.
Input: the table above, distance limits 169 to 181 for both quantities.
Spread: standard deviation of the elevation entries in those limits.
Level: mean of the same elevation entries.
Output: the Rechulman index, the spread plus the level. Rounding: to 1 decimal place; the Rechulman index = 18.2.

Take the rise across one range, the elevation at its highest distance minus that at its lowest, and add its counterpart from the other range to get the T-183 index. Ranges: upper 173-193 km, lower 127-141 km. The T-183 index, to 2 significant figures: -1.0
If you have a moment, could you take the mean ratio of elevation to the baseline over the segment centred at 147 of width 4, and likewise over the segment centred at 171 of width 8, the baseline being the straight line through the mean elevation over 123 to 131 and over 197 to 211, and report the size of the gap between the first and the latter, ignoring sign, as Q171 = 0.072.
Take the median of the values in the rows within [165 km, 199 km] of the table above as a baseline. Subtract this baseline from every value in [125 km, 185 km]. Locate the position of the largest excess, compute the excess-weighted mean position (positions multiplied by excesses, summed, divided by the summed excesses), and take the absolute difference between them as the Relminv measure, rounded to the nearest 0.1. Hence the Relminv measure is 33.9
